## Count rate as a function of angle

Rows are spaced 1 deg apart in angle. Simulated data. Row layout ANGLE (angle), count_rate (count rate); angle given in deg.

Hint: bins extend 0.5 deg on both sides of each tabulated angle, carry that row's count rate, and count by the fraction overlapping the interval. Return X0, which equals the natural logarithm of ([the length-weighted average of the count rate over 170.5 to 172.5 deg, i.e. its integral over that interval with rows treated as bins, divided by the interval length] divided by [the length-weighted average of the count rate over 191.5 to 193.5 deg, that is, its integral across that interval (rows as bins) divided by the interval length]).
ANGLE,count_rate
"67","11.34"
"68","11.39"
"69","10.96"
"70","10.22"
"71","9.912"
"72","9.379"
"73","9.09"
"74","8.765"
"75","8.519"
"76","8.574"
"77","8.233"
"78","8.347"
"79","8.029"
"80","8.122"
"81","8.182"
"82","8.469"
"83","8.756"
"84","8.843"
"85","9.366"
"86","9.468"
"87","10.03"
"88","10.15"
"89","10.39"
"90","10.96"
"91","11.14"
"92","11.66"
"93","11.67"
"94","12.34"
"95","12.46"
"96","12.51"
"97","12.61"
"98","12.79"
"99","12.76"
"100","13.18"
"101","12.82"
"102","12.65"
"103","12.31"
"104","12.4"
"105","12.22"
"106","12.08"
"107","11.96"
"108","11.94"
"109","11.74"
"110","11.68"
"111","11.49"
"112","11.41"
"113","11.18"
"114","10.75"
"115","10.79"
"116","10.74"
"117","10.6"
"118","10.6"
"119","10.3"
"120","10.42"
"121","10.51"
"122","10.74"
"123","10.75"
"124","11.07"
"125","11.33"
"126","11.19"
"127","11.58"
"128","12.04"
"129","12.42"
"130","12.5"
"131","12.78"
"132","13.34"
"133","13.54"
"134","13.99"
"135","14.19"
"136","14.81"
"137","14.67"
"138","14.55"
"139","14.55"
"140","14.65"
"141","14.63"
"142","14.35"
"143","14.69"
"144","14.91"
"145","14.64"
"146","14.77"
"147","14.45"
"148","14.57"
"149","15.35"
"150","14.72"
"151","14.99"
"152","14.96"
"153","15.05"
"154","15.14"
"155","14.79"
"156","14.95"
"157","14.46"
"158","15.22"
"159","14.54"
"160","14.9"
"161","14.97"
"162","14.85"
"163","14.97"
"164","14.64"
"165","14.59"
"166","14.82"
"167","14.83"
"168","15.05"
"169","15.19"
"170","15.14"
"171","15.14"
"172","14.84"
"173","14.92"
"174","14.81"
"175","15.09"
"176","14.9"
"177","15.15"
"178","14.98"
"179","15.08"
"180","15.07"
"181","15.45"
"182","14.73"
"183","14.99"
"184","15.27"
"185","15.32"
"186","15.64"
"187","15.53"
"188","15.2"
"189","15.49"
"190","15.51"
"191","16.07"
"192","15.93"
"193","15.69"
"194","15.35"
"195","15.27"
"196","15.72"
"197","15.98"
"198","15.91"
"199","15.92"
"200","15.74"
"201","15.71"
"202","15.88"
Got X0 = -0.1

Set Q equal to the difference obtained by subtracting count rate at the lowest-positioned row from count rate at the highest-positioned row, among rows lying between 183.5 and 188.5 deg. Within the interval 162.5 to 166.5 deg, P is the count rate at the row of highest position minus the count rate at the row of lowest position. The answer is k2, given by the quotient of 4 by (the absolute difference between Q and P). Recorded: 50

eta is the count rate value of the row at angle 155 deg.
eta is 14.79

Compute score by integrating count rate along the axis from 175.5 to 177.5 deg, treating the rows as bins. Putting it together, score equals 30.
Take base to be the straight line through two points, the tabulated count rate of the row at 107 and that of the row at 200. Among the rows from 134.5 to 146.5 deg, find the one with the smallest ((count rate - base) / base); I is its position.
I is 142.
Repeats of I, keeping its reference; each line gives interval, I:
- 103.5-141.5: 119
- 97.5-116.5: 116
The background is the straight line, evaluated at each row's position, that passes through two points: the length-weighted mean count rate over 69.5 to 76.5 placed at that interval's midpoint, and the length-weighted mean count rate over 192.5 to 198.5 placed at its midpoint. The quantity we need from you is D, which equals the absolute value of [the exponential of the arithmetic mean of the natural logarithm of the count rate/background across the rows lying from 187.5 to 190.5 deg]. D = 1.01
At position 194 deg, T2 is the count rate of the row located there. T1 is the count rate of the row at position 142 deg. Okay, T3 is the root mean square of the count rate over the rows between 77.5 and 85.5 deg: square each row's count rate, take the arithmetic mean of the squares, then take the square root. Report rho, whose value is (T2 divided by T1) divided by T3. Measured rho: 0.13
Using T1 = 14.35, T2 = 15.35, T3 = 9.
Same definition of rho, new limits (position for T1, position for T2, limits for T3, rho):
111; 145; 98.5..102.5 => 0.10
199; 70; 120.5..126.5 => 0.06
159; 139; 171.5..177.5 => 0.07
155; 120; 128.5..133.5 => 0.05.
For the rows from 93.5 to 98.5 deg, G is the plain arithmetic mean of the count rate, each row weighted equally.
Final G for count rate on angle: 13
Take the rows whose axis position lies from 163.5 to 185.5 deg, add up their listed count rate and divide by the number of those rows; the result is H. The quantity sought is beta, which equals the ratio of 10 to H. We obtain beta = 0.67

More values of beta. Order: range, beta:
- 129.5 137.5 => 0.73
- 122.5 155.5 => 0.72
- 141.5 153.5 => 0.68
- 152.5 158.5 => 0.67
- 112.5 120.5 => 0.94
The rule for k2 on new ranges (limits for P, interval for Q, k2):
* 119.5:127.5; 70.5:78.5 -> 1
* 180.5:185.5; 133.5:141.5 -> 5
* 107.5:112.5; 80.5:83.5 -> 4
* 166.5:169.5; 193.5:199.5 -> 19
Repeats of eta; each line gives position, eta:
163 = 14.97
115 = 10.79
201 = 15.71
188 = 15.2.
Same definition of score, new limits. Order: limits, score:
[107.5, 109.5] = 24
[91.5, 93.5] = 23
